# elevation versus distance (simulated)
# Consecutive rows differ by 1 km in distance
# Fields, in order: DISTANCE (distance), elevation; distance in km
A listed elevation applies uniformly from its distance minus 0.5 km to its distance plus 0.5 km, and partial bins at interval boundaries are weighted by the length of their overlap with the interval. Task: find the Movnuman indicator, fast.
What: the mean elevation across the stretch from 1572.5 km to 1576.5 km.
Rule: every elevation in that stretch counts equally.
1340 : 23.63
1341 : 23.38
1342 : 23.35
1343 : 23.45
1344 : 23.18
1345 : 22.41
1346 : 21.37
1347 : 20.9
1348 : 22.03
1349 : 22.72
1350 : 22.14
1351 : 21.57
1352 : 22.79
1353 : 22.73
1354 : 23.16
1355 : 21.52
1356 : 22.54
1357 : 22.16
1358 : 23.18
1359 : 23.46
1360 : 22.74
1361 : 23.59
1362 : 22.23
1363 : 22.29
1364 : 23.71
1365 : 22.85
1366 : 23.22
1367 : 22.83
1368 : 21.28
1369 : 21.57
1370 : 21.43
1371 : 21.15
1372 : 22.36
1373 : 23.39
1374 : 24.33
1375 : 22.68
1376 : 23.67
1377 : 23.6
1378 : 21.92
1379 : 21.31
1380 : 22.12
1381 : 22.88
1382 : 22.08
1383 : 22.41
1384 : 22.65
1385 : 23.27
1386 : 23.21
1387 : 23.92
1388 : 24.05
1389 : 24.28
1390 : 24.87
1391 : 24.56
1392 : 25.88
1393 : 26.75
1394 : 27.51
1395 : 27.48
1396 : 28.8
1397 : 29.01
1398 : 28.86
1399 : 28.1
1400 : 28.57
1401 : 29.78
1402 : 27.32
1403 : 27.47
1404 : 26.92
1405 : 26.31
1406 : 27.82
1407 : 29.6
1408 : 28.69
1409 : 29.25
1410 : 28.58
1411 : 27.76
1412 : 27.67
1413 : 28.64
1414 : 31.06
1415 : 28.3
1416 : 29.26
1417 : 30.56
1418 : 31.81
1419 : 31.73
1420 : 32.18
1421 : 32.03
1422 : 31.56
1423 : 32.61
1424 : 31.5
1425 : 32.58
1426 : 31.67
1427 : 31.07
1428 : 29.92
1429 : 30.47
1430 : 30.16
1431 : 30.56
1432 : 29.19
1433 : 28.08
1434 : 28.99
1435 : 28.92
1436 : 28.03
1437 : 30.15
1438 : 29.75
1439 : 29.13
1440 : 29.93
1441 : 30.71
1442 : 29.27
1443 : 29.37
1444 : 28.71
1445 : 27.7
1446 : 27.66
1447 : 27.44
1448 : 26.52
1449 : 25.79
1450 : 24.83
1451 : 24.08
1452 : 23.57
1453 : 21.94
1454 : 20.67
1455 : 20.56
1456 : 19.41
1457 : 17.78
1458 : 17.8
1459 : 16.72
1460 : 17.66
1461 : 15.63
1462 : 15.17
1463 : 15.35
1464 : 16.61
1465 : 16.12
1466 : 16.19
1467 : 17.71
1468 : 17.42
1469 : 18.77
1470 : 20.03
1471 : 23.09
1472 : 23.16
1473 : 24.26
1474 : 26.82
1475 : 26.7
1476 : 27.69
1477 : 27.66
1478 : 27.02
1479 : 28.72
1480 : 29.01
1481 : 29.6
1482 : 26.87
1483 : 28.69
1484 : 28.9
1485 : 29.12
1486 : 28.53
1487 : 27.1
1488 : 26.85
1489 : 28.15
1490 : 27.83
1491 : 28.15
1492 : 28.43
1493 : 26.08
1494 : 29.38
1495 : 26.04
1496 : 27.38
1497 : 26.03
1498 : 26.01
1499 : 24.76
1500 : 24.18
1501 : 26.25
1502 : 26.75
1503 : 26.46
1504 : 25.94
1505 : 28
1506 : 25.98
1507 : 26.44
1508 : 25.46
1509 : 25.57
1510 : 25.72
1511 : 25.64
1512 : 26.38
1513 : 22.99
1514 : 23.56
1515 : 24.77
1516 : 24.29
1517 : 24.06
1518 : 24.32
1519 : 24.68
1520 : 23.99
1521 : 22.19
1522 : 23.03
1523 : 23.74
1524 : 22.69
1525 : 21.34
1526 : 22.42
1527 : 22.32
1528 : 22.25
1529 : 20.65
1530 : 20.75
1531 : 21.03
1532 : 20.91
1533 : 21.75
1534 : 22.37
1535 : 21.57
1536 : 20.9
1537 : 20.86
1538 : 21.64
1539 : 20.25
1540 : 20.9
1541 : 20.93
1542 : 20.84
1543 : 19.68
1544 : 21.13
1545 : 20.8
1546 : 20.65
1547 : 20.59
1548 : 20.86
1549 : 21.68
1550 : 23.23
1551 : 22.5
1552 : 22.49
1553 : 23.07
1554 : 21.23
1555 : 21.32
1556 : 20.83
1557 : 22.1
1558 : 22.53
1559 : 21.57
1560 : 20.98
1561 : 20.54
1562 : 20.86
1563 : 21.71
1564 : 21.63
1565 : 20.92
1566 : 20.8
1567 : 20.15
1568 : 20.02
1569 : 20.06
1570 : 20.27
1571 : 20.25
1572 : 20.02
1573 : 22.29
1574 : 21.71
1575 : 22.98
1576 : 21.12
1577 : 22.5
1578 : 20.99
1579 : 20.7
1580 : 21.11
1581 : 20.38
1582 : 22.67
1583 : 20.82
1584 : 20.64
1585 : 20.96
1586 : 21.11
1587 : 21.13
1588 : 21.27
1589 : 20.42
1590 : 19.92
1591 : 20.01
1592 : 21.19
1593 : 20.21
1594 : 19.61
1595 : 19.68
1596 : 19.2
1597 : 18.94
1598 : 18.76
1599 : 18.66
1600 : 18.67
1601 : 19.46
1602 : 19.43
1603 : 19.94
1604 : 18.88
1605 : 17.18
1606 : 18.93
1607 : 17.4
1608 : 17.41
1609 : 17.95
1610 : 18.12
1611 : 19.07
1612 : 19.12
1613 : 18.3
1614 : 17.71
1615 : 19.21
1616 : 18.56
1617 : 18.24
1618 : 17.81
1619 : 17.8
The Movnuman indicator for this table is 22.0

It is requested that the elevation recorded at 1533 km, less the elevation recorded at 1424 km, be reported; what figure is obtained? -10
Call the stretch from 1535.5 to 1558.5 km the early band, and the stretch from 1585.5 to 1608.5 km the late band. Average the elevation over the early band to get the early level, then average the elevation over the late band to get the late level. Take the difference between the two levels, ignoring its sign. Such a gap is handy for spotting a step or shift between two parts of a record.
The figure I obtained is 1.9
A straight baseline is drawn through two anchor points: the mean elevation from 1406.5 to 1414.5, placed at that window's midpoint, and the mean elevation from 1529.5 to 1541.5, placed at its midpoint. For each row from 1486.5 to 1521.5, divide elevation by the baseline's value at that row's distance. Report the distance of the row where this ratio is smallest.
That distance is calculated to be 1521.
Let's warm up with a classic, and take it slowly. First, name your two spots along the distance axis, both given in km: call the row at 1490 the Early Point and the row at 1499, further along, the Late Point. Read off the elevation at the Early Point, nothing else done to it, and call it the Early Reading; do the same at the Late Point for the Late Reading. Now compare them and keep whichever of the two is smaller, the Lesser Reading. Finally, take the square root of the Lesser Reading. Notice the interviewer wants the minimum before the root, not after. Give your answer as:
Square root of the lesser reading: 4.98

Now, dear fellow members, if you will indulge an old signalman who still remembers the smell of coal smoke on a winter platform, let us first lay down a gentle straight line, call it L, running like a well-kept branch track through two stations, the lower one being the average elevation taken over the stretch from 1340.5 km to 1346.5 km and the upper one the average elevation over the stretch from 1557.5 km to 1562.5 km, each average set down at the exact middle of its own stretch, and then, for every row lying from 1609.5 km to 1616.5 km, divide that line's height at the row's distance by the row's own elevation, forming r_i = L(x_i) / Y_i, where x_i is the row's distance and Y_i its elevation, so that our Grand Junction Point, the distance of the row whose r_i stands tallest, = 1614 km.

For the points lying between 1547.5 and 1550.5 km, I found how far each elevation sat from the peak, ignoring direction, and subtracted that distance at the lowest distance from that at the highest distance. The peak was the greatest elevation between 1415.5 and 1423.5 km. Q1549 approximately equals -2.4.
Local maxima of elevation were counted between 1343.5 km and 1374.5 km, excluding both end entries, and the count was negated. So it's -9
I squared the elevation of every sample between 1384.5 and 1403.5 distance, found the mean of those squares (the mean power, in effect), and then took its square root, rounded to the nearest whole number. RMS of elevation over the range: 27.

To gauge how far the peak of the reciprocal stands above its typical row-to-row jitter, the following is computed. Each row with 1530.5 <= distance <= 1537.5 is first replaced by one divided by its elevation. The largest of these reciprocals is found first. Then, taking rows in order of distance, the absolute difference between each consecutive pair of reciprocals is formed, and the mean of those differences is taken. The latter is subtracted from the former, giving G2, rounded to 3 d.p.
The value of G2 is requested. 0.047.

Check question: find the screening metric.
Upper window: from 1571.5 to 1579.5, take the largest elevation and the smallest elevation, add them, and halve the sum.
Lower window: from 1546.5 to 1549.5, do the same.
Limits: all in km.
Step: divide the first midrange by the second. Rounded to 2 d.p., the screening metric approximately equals 1.02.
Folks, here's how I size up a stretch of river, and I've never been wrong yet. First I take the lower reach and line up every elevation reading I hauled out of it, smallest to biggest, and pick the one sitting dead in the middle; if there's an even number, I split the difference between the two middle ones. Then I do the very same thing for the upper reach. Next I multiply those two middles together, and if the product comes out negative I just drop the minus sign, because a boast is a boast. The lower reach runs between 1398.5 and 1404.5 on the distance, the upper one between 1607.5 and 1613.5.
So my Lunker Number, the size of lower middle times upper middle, 506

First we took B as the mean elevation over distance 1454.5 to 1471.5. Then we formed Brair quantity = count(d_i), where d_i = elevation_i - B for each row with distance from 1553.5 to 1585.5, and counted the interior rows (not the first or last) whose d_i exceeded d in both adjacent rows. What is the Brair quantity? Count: 9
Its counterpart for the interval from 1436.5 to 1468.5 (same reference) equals 6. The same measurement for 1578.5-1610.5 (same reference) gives 8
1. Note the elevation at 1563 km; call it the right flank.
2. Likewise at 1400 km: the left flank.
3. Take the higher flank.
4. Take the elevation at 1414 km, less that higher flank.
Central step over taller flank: 2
